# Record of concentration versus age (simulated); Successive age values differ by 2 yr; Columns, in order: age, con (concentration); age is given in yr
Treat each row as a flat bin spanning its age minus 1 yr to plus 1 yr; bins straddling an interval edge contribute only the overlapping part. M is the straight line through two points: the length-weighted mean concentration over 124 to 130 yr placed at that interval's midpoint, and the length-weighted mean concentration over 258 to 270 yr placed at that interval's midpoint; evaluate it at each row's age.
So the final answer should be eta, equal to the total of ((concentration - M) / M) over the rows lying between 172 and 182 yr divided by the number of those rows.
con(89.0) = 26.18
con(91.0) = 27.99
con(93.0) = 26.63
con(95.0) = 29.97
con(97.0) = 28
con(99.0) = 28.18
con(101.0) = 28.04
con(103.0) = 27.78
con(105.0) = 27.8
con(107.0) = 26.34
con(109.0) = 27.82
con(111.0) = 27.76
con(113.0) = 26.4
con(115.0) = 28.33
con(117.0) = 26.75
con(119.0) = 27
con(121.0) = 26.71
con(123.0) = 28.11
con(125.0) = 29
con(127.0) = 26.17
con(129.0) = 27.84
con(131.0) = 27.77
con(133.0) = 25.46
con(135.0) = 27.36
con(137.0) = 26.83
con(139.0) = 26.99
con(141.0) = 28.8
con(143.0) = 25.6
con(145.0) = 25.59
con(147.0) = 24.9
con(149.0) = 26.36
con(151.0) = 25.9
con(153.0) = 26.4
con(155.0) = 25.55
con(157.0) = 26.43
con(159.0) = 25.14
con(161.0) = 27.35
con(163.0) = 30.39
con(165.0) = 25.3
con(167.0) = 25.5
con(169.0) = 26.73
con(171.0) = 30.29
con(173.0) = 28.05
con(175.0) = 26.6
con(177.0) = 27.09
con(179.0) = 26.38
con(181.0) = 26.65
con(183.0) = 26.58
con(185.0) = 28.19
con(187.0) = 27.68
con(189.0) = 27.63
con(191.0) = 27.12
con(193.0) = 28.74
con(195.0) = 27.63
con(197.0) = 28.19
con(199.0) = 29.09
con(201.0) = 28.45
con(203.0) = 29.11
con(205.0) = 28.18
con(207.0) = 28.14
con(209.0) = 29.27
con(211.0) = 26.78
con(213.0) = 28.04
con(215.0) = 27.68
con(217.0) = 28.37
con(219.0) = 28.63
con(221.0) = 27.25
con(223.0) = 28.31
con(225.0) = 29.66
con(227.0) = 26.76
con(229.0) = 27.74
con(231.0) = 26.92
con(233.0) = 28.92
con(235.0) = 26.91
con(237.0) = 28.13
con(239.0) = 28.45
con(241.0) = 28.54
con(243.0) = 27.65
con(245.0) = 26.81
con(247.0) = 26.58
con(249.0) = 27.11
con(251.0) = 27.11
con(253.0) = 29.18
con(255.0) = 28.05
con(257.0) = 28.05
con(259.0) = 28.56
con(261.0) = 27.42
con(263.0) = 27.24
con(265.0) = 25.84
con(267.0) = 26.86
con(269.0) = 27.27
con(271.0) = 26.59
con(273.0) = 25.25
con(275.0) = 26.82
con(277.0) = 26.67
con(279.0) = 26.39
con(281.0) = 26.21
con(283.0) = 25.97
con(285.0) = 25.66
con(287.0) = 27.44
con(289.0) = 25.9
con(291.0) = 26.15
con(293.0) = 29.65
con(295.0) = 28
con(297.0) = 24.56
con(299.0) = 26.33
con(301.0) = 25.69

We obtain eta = -0.020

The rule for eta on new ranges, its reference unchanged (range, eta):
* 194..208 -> 0.036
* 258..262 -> 0.029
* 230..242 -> 0.025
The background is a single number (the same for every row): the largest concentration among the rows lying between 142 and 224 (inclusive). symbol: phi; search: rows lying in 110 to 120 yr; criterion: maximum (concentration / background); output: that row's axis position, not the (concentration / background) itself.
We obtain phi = 115.0 yr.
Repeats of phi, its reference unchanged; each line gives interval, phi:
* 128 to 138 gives 129.0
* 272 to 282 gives 275.0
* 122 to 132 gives 125.0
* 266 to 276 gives 269.0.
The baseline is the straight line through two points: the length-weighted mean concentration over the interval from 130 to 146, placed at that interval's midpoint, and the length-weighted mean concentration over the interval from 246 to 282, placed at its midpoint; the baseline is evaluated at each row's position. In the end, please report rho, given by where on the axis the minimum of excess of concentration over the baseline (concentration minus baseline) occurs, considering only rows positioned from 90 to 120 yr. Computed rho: 107.0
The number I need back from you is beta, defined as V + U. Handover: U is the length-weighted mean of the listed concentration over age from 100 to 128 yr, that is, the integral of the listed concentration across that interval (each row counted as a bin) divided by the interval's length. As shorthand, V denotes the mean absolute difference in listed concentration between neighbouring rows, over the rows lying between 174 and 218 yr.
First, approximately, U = 27.4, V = 0.79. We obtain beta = 28.2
